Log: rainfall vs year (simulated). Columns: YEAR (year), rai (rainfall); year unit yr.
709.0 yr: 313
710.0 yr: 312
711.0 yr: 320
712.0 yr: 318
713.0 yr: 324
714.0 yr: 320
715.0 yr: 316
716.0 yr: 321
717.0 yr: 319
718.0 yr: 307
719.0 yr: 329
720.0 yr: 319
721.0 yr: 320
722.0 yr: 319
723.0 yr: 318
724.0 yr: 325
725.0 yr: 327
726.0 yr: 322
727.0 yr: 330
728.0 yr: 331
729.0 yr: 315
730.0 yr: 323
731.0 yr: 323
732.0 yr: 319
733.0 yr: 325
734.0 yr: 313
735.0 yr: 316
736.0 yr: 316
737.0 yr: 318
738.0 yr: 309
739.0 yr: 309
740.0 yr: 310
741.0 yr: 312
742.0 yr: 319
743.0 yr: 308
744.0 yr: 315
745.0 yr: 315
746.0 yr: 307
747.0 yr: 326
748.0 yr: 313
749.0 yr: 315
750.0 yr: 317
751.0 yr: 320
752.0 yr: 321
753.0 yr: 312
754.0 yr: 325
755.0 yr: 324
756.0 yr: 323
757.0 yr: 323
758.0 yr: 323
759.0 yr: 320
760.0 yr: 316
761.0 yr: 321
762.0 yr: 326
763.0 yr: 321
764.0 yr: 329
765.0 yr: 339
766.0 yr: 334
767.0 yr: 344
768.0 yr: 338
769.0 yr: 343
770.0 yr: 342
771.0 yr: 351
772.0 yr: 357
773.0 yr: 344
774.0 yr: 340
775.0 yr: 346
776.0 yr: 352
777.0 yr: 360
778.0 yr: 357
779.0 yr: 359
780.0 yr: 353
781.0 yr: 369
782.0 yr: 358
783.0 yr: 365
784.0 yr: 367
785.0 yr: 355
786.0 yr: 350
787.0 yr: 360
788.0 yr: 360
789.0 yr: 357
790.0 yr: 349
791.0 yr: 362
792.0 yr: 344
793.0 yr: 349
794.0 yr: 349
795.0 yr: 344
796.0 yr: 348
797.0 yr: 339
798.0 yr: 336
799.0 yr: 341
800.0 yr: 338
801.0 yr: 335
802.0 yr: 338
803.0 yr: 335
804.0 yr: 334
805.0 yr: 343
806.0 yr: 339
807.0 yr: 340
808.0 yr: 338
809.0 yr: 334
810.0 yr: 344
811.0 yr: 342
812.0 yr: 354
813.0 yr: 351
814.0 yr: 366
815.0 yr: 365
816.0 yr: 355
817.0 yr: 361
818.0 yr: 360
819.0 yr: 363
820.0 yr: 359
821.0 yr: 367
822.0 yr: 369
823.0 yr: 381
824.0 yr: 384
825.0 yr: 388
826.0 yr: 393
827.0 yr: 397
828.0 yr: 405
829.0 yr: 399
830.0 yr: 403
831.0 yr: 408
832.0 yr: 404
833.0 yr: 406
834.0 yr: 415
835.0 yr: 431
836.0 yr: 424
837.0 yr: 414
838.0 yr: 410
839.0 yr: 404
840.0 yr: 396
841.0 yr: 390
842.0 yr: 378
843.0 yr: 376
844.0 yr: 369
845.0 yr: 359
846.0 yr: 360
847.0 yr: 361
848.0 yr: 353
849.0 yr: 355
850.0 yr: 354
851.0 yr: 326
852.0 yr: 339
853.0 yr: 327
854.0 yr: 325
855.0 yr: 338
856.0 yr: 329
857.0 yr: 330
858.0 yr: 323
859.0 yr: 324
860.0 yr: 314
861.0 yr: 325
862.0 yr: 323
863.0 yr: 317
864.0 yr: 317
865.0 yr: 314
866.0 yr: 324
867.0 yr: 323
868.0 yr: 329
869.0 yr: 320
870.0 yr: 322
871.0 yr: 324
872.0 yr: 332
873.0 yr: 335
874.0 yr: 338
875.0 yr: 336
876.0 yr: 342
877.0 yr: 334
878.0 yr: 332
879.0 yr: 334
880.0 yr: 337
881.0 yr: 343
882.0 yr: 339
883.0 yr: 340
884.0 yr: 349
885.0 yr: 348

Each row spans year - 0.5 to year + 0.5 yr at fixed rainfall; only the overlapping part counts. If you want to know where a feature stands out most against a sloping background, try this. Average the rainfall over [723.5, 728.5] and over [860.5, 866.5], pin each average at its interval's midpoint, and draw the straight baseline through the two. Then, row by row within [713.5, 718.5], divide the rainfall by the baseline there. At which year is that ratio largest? 716.0 yr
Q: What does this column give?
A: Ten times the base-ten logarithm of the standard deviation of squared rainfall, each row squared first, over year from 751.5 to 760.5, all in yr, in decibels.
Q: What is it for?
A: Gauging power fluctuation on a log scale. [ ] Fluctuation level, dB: 34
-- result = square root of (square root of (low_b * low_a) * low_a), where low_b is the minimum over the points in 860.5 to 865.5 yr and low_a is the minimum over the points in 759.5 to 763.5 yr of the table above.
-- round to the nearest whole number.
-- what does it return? 315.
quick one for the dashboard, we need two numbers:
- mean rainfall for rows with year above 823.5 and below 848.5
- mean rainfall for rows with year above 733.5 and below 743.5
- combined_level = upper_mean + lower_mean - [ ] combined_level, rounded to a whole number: 706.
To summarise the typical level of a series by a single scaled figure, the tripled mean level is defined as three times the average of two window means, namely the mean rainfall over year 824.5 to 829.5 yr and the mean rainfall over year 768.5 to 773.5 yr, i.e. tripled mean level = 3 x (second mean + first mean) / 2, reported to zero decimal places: 1116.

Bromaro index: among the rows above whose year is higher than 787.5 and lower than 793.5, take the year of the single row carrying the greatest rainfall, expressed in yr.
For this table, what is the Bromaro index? 791.0 yr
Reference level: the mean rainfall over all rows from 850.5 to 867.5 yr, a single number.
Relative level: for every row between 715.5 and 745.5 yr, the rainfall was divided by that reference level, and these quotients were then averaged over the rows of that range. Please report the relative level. 0.98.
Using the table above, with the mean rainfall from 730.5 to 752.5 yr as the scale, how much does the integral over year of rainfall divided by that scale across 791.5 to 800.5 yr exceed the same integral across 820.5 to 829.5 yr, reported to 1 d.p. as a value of -1.3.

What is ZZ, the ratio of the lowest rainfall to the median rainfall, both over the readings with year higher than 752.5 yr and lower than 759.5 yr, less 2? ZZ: -1.03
